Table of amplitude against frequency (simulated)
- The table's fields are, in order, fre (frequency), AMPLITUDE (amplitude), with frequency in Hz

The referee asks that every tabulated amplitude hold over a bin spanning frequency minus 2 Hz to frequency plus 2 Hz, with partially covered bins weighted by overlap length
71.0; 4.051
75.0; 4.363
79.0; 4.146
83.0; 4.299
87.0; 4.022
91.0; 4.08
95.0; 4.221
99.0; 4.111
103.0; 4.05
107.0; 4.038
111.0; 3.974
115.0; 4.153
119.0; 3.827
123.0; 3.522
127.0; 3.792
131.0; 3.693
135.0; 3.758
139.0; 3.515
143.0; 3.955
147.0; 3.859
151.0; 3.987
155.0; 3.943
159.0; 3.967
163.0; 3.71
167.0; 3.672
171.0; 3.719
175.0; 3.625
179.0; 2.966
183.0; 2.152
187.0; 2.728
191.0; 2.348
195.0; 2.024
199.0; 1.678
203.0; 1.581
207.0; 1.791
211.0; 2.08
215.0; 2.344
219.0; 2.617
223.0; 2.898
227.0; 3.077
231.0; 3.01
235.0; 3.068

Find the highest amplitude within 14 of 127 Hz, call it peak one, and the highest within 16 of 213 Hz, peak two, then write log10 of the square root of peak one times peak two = 0.553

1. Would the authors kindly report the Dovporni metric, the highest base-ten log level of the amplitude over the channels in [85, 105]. 0.625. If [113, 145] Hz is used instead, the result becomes 0.618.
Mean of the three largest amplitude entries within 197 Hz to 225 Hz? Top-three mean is 2.62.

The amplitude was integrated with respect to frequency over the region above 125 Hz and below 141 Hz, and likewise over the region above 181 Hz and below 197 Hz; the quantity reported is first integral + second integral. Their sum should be 96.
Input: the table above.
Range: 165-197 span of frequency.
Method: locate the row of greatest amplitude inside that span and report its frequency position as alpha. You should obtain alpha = 171.0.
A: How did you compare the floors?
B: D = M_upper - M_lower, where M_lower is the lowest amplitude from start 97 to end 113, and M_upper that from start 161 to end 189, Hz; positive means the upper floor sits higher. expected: -1.8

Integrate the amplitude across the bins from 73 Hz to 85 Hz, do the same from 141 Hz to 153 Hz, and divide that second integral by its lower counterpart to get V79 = 0.9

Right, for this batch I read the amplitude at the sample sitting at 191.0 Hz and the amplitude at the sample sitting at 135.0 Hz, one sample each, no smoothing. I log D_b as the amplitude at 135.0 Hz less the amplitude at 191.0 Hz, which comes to 1.4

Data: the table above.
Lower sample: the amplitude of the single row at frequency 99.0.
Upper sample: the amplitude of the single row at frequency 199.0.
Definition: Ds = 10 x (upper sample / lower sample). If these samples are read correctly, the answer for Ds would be 4.1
